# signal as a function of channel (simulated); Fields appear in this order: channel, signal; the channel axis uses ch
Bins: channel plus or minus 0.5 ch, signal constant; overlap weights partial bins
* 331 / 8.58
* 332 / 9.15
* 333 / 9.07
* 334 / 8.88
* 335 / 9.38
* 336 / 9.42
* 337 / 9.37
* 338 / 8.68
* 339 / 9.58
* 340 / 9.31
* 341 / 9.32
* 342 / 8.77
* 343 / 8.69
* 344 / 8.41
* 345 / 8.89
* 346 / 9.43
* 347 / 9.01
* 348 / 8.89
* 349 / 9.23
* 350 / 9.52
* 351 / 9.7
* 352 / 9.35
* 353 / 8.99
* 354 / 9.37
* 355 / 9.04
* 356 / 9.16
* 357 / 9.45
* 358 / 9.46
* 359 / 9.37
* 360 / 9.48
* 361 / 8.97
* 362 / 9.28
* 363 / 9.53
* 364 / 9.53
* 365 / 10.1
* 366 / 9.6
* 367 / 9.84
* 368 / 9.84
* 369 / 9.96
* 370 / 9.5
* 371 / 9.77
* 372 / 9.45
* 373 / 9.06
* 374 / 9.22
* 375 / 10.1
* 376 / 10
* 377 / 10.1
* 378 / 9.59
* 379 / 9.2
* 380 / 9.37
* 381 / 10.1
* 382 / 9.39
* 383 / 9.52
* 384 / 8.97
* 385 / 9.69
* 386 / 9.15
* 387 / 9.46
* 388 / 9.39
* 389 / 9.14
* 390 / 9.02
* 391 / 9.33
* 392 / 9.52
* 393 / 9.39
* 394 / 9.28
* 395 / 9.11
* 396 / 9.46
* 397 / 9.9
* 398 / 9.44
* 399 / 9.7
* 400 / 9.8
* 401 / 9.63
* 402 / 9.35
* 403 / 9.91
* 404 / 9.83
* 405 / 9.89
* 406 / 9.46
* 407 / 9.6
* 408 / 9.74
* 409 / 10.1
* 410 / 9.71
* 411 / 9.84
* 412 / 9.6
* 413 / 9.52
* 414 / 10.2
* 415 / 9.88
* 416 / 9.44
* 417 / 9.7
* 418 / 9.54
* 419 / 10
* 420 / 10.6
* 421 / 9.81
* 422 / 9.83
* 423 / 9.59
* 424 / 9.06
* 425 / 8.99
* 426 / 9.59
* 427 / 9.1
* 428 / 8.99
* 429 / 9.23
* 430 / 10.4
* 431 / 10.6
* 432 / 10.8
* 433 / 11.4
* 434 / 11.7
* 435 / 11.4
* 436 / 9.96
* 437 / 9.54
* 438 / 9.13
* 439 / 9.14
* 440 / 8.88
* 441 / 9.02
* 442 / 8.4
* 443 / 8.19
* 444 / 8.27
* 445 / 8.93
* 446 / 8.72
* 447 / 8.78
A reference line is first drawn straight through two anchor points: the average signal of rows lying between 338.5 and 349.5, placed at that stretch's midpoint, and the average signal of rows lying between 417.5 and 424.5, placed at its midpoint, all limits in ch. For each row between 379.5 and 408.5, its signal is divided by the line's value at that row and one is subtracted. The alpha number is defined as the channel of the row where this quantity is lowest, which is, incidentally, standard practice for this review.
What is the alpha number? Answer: 390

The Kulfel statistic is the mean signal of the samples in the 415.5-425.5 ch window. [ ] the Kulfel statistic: 9.66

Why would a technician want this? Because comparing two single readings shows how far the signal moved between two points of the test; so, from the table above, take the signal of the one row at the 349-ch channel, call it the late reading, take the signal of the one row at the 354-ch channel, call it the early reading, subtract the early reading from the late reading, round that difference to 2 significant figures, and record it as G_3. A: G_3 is -0.14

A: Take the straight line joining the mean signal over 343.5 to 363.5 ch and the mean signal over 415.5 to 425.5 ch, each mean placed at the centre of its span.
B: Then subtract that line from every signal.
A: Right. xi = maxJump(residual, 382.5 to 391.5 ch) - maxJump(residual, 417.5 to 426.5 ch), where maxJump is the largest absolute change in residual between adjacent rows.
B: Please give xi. -0.1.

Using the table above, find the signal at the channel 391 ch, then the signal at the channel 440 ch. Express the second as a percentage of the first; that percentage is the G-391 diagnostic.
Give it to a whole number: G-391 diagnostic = 95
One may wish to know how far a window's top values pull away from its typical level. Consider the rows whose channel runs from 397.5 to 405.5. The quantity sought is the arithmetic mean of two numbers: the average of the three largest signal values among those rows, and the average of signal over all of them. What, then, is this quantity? 9.8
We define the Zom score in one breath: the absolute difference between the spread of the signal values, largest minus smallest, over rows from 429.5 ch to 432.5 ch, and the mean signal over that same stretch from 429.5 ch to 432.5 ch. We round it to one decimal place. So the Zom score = 10.2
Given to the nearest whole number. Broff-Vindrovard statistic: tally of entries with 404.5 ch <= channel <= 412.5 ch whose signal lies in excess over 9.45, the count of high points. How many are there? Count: 8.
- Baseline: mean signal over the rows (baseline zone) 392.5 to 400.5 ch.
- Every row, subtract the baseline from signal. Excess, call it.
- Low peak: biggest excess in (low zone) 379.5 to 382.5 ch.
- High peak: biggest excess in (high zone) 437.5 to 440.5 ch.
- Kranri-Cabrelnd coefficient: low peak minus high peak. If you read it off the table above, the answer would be 1.0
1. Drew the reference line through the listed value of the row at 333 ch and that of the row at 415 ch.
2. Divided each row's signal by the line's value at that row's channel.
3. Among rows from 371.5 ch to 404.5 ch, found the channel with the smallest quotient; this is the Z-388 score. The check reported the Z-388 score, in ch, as 390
